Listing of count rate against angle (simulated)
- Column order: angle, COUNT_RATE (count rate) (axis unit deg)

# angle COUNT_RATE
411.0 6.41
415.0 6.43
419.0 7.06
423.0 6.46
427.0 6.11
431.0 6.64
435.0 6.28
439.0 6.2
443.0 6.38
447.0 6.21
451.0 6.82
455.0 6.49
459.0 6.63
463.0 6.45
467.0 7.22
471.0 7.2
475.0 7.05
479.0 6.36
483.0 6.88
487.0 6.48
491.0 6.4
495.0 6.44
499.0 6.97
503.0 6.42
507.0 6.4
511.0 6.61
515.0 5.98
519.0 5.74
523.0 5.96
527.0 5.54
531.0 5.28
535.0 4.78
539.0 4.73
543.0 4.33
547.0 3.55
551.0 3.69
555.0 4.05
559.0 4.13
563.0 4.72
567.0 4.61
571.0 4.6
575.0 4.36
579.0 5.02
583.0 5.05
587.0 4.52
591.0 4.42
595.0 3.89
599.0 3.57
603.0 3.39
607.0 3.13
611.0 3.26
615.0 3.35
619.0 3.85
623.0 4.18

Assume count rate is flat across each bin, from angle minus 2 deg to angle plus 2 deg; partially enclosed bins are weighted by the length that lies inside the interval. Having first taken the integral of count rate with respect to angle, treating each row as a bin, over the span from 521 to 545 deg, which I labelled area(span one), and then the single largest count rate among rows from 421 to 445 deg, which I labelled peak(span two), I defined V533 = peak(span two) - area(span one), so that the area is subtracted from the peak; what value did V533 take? -116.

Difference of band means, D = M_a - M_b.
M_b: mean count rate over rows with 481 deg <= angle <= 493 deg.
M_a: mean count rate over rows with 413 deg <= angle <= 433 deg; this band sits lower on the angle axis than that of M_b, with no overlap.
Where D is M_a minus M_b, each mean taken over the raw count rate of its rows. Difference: 0.0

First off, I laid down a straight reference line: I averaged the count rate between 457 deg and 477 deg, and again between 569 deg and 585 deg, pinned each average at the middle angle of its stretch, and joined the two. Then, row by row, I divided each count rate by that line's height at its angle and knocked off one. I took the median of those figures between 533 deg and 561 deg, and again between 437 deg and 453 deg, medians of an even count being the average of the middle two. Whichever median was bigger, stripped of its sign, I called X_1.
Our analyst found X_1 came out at 0.14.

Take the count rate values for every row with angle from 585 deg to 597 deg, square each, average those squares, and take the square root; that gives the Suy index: 4.3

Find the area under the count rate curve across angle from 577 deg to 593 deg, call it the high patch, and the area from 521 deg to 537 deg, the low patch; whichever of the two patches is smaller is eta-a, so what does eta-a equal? 76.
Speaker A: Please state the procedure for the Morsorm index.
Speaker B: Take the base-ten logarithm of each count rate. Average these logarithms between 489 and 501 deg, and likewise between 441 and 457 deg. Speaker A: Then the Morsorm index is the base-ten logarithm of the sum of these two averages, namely 0.21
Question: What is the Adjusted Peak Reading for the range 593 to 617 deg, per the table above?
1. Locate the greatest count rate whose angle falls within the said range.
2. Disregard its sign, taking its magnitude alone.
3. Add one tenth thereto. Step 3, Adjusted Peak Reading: 4.0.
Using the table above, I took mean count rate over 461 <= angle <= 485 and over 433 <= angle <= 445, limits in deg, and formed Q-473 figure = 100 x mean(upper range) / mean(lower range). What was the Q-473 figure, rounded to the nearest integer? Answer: 109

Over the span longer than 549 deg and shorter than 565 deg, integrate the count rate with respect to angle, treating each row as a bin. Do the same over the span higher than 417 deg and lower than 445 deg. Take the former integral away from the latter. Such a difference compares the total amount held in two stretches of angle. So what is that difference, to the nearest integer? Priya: 114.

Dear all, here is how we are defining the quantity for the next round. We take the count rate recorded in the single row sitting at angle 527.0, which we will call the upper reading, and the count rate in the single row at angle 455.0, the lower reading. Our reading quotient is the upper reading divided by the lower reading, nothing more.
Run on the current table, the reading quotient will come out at 0.85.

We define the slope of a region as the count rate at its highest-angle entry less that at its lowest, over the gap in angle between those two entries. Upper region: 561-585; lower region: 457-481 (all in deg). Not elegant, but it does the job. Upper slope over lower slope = -1.2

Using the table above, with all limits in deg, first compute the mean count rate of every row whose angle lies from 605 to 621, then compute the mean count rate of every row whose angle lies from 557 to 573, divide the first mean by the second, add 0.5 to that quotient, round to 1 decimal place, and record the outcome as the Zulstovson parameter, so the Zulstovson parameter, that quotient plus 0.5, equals 1.3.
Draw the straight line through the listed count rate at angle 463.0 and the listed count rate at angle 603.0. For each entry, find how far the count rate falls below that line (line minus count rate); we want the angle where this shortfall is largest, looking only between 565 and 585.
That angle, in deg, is 575.0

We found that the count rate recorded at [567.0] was 4.61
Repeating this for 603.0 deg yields 3.39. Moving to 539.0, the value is 4.73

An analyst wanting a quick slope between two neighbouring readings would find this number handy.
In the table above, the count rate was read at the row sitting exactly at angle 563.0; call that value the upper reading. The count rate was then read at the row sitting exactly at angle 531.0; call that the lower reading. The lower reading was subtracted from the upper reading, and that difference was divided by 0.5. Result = -1.1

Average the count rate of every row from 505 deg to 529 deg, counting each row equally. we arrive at 6.0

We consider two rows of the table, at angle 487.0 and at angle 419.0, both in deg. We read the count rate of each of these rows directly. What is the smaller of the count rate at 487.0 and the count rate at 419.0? 6.5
